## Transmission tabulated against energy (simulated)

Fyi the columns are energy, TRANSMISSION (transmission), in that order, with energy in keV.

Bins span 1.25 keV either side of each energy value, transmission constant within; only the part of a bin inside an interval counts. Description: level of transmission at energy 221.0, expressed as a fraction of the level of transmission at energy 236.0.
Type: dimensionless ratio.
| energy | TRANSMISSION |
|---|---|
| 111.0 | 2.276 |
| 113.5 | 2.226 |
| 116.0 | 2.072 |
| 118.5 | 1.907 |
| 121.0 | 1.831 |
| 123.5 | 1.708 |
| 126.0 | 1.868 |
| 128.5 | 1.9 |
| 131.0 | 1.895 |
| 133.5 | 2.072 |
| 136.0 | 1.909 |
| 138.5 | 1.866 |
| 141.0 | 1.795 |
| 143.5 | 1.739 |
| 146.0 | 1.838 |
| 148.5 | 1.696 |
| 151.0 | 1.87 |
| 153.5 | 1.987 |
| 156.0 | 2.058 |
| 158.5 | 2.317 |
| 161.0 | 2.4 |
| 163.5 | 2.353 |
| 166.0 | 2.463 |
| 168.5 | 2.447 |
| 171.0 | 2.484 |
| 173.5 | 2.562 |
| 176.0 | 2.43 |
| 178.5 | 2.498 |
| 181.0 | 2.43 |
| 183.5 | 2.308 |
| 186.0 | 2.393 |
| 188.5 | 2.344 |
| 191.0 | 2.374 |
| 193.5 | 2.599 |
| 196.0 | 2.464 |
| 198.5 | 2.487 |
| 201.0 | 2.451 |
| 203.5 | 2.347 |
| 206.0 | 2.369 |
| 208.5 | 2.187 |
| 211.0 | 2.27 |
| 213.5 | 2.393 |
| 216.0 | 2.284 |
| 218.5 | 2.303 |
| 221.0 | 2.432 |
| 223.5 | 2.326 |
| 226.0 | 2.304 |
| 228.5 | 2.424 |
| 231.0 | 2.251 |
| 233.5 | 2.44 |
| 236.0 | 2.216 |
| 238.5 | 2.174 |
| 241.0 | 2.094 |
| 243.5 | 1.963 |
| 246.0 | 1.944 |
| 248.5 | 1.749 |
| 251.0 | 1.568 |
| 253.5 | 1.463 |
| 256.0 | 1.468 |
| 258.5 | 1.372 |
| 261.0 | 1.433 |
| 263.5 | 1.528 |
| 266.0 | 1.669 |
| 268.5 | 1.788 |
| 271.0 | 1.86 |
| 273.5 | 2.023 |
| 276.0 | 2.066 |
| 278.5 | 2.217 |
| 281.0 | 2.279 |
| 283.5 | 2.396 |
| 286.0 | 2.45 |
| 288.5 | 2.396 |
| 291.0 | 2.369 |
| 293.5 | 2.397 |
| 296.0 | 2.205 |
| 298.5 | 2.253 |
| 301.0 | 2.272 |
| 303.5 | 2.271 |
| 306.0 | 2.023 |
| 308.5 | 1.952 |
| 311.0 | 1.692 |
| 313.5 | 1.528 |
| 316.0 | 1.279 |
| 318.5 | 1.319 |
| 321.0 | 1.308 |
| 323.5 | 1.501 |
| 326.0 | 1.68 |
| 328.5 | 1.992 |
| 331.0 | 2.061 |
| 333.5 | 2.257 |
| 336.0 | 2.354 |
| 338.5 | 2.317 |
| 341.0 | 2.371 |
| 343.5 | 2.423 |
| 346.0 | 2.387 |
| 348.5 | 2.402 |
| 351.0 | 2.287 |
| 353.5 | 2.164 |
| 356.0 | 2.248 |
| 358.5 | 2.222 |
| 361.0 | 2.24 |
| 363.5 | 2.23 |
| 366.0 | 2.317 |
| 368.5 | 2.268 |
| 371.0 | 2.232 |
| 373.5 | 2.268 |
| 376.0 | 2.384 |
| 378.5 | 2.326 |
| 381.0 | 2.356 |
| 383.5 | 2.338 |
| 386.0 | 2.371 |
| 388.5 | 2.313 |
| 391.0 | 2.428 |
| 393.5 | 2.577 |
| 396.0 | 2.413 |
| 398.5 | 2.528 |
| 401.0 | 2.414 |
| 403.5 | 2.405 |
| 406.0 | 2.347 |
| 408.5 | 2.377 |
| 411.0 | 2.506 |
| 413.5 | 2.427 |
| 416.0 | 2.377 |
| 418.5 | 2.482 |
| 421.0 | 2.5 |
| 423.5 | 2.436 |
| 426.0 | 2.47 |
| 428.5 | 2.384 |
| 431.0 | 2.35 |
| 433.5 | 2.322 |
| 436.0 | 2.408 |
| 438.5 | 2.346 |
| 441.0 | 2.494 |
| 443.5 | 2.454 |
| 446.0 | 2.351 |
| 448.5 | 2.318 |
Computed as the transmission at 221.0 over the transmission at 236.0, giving 1.10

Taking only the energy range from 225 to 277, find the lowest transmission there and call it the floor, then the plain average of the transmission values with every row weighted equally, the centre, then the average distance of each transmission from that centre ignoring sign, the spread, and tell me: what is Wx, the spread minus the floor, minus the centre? -3.0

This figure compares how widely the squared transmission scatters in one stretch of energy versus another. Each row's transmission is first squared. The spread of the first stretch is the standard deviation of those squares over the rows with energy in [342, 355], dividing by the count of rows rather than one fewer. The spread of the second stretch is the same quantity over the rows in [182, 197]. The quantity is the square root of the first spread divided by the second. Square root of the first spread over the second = 0.97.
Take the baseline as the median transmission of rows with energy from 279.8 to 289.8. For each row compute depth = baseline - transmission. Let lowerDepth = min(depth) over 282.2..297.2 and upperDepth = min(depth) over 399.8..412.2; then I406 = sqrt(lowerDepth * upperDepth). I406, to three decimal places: 0.077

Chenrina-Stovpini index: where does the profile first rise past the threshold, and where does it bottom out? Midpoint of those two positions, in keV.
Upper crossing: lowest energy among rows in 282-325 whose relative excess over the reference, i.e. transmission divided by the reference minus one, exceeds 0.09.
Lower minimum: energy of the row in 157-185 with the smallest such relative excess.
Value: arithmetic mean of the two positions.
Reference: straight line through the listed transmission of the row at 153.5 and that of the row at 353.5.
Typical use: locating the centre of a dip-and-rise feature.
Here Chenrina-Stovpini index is 233.5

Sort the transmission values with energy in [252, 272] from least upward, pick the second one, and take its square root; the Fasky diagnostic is 1.20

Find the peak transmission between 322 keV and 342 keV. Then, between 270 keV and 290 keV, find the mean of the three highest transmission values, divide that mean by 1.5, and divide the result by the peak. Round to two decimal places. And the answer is 0.68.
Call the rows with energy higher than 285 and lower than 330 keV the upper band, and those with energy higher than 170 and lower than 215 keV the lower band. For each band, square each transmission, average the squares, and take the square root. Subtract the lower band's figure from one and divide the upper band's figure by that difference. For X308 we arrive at -1.40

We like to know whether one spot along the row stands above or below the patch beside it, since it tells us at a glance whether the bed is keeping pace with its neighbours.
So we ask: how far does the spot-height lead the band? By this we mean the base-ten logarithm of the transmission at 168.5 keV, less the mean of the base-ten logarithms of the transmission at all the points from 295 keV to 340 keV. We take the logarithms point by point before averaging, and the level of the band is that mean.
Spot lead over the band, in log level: 0.12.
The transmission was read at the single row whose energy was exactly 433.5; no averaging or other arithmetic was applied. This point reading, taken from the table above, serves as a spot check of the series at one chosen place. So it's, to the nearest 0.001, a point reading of 2.322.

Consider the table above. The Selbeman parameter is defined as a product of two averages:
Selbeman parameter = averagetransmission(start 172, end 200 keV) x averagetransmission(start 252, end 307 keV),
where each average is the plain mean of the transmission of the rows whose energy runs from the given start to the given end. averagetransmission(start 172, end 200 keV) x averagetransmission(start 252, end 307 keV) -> 4.91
